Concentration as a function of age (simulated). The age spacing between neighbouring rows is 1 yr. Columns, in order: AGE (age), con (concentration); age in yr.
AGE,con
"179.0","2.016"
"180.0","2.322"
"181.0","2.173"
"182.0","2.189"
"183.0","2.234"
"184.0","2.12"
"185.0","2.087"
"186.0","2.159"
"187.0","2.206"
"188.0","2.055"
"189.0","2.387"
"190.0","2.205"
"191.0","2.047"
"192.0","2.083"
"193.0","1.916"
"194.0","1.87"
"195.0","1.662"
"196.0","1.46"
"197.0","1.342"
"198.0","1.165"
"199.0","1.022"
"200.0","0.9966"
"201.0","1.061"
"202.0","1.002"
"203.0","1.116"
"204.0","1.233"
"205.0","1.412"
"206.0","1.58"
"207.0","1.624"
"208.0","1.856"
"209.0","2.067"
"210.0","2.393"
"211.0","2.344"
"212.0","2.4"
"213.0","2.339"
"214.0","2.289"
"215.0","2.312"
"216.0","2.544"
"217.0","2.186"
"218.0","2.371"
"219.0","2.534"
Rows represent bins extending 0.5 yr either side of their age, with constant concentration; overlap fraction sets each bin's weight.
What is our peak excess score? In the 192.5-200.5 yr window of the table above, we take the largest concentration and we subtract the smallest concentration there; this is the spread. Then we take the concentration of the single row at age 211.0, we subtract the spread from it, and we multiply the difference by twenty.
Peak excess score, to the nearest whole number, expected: 28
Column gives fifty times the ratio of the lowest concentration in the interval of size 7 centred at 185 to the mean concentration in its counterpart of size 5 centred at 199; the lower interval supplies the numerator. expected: 92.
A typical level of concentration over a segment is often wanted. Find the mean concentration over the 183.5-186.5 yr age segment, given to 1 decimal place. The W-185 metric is 2.1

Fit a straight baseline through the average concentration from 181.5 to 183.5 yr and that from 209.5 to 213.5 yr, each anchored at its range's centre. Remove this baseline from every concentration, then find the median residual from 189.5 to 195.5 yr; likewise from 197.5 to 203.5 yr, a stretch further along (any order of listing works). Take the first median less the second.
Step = 0.98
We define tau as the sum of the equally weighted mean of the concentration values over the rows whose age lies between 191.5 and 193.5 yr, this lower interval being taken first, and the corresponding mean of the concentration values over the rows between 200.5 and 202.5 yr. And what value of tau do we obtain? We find 3.0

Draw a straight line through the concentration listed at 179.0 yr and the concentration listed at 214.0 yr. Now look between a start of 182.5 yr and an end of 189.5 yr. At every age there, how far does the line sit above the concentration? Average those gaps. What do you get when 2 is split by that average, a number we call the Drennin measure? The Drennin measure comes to -19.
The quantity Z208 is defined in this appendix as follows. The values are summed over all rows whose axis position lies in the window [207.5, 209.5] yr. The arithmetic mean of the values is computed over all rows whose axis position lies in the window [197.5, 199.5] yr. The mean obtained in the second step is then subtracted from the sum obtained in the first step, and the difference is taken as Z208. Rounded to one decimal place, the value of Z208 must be 2.8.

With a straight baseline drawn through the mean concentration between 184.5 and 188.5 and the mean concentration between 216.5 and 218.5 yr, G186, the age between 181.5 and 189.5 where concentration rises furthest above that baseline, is 189.0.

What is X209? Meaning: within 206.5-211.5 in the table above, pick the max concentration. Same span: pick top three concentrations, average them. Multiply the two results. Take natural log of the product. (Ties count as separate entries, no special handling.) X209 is 1.7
